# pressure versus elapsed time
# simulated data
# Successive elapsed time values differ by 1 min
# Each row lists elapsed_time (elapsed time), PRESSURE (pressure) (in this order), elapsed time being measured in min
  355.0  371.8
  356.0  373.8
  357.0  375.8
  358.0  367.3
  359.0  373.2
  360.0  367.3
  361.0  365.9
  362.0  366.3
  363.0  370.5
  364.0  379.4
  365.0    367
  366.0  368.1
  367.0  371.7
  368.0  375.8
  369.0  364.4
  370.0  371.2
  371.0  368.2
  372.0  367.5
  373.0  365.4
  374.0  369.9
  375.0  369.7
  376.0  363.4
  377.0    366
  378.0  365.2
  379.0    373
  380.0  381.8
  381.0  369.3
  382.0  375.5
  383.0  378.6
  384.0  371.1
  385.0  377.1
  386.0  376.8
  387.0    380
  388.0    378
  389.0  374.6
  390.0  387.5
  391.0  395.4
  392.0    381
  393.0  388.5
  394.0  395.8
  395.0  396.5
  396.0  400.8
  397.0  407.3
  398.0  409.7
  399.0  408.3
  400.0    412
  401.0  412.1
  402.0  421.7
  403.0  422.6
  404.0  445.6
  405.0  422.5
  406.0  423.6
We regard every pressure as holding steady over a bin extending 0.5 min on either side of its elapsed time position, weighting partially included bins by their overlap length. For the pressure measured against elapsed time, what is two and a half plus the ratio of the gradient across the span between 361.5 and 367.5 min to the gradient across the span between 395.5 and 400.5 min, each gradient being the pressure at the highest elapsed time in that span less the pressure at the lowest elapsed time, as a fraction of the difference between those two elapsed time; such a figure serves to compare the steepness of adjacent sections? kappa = 2.9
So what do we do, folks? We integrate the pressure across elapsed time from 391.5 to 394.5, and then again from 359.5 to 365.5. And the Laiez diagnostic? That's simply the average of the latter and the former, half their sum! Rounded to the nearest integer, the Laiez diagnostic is 1691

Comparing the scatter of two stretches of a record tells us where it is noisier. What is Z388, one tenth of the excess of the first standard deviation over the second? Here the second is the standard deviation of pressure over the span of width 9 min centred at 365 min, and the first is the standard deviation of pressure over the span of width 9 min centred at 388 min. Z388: 0.2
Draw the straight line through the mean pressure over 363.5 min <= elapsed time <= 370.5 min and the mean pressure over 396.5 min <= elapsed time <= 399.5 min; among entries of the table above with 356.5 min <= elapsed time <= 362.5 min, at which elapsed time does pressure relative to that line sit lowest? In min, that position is 362.0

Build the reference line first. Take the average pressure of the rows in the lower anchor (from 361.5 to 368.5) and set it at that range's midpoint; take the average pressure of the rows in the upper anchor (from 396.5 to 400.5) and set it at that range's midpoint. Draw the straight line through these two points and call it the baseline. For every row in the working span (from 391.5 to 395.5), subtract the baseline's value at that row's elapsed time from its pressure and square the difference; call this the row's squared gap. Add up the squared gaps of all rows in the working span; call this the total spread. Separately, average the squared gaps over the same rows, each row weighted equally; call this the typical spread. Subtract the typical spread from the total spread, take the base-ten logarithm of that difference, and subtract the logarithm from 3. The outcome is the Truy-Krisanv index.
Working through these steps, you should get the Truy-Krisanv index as 0.22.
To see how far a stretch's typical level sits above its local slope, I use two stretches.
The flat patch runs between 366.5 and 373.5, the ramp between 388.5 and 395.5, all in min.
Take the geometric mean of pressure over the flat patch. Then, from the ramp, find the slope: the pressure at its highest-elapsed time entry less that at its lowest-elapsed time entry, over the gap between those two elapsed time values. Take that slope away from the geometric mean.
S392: 366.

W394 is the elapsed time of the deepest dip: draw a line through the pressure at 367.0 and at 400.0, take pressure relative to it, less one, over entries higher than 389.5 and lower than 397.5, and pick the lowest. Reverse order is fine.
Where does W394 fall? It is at 392.0 min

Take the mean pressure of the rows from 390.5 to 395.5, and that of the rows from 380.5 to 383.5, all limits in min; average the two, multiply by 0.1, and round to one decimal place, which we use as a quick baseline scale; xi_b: 38.3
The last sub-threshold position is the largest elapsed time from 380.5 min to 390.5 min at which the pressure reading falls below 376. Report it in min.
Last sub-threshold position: 389.0 min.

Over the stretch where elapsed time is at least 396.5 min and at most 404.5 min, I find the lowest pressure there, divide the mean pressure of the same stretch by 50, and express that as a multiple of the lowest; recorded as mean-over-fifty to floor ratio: 0.0205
